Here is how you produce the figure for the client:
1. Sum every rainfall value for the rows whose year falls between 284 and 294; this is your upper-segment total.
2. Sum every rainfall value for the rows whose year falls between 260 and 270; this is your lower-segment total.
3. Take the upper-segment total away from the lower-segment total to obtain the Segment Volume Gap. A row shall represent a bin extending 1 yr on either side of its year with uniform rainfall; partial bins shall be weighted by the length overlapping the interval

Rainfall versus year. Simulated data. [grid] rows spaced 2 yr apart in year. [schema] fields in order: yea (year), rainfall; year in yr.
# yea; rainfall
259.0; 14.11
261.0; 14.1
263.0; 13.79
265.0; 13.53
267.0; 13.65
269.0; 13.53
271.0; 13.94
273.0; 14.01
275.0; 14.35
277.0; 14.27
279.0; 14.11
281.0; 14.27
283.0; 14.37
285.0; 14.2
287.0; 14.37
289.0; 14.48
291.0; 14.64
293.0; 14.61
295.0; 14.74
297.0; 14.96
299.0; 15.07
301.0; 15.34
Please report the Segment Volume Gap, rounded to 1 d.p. -3.7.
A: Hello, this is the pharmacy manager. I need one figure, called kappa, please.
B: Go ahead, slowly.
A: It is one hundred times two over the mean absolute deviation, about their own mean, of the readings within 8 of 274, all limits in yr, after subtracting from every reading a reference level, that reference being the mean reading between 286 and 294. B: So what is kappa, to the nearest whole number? 856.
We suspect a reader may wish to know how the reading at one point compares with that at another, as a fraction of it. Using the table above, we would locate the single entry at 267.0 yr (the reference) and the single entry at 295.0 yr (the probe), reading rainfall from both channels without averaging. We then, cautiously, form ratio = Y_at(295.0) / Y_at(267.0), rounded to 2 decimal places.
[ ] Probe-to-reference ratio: 1.08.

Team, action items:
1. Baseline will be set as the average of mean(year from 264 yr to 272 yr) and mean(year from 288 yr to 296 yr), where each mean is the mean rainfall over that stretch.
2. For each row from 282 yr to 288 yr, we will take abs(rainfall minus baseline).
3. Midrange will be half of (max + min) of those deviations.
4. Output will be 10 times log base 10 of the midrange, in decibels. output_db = -8.4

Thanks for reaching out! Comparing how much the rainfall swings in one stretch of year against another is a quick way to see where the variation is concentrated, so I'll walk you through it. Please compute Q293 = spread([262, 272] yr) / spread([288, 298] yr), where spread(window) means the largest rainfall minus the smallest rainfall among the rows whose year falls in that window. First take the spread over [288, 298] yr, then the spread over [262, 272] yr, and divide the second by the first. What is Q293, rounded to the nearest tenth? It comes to 0.9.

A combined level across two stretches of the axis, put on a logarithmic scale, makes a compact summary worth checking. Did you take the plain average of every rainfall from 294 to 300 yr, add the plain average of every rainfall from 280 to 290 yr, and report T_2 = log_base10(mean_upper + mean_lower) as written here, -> 1.47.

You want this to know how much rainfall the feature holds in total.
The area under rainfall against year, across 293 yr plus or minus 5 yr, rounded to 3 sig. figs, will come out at 147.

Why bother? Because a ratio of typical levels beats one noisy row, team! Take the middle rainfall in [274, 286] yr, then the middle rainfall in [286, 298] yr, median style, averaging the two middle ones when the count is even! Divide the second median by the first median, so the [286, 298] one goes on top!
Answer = 1.02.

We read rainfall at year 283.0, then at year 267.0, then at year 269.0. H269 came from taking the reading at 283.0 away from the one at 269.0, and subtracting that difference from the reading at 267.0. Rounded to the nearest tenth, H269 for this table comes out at 14.5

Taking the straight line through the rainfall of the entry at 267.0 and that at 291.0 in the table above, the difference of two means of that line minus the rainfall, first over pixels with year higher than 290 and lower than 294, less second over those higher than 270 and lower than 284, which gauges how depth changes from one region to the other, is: 0.18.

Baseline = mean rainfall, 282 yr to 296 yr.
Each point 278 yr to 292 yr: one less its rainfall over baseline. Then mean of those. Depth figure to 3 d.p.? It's 0.010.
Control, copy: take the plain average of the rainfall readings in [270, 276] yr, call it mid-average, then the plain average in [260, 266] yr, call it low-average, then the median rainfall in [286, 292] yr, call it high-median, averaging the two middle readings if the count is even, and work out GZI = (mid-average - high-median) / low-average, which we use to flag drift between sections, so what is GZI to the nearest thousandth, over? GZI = -0.028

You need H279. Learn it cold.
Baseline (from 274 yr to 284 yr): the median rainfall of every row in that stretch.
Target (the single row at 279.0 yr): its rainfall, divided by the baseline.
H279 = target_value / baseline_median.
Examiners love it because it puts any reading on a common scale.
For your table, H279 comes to 0.99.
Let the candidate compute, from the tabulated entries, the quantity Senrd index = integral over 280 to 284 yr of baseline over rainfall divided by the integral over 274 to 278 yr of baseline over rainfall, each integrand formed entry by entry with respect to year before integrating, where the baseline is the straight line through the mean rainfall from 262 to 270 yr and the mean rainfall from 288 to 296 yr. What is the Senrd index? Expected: 1.02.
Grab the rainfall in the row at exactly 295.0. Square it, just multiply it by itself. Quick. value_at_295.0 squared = 217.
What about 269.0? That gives 183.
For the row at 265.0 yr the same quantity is 183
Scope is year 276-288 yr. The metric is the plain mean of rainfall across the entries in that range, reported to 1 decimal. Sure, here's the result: 14.3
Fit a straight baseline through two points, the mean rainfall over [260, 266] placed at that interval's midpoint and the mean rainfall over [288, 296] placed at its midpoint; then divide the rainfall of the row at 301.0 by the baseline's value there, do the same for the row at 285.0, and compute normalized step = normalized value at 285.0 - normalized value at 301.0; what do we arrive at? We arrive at -0.047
